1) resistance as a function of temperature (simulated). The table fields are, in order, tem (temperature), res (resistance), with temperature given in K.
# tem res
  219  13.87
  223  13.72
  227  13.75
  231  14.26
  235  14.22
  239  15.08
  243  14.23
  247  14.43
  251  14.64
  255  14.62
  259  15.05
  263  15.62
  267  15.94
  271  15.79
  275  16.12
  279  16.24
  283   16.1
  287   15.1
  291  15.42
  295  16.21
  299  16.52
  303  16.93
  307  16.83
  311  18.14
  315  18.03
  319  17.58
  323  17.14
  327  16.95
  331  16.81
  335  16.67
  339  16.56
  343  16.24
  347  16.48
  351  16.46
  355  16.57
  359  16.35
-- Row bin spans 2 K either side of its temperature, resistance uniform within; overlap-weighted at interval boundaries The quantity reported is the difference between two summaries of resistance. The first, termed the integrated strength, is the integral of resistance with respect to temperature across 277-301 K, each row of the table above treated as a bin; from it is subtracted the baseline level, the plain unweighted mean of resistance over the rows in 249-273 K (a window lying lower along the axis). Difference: 367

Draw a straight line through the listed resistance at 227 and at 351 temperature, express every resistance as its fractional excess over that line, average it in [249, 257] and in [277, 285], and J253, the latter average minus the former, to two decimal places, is 0.06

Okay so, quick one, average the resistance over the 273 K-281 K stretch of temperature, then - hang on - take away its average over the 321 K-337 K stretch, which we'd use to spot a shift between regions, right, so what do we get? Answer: -0.71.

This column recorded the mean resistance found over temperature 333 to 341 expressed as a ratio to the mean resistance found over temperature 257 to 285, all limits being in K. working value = 1.05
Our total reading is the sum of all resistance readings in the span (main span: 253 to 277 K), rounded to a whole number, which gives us 93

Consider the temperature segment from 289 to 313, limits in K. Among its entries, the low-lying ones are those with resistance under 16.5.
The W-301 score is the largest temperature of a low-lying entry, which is 295 K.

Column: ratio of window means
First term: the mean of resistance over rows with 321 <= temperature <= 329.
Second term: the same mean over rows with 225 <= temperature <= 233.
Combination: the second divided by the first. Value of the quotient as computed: 0.82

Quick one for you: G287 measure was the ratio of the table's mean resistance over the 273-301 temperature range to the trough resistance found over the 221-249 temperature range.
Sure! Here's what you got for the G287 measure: 1.163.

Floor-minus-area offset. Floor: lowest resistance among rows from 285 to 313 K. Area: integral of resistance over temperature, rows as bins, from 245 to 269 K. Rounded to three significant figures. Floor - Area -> -346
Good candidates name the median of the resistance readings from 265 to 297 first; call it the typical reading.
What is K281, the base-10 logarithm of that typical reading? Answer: 1.20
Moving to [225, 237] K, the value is 1.15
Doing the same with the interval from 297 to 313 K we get 1.23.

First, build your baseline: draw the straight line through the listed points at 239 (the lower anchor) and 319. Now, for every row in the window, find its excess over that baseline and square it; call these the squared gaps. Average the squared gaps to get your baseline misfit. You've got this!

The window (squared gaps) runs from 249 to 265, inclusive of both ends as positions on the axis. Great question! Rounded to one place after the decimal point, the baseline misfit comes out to 0.5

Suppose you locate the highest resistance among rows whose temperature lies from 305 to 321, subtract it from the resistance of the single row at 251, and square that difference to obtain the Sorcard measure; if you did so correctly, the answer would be 12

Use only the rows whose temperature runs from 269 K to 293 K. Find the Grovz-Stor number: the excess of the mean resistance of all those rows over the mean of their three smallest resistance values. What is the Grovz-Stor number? 0.36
